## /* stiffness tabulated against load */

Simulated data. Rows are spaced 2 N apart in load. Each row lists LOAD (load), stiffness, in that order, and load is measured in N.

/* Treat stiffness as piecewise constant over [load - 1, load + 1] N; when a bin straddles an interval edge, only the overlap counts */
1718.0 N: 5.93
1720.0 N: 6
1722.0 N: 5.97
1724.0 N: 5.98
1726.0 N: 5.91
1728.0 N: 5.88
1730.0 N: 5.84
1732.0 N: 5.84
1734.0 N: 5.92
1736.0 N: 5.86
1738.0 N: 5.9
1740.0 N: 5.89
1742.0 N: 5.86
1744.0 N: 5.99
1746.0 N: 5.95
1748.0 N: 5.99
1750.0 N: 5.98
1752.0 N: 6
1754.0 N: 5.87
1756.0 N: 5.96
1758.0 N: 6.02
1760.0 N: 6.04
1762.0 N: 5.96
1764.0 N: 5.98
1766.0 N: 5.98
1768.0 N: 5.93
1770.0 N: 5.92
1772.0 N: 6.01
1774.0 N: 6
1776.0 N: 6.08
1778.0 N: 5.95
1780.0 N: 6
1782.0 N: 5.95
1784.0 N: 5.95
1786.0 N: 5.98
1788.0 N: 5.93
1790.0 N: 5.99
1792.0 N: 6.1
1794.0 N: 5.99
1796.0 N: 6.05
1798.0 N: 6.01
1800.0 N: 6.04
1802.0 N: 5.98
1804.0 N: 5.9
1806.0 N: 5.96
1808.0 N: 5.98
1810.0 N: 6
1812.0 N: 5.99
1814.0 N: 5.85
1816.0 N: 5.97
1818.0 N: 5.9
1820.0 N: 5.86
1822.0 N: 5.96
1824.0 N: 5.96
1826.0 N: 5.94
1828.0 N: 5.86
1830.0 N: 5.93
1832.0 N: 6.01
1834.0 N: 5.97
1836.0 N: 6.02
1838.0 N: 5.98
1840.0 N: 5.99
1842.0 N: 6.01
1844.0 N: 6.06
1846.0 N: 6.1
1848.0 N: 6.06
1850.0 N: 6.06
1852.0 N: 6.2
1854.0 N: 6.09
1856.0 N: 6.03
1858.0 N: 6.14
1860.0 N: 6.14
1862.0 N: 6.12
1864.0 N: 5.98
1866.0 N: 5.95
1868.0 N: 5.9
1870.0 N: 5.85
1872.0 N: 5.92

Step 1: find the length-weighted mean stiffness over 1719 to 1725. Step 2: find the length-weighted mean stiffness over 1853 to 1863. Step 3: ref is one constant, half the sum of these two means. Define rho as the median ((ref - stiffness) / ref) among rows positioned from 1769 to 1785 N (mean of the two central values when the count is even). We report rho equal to 0.0114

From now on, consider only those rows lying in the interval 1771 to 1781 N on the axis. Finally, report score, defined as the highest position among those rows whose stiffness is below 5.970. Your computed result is 1778.0 N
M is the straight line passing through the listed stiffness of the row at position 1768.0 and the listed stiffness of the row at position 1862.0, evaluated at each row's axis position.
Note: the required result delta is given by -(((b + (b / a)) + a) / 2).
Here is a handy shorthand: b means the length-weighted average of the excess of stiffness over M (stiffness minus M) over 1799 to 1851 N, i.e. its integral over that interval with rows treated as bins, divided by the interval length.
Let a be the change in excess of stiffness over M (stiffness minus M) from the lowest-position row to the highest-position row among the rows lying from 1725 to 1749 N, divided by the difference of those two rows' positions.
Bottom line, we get 22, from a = 0.002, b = -0.07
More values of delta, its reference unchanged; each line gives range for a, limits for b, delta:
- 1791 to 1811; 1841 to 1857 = -1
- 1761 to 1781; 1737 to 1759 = -141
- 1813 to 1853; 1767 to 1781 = -3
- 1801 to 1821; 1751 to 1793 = 2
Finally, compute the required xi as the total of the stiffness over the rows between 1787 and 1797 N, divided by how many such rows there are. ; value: 6.01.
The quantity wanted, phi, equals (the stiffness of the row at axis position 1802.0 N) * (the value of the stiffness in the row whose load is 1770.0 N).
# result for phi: 35.4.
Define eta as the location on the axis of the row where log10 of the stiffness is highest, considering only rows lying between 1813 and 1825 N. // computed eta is 1816.0 N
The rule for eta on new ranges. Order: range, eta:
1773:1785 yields 1776.0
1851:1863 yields 1852.0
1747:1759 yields 1758.0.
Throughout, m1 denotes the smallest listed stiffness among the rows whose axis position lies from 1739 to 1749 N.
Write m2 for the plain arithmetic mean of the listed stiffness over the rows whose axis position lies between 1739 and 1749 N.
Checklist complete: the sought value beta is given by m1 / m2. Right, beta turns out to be 0.987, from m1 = 5.86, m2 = 5.94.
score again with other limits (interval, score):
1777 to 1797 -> 1788.0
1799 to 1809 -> 1806.0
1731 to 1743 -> 1742.0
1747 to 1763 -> 1762.0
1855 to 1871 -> 1870.0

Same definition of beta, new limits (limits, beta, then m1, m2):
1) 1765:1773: 0.993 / 5.92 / 5.96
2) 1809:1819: 0.985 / 5.85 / 5.94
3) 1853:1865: 0.983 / 5.98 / 6.08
